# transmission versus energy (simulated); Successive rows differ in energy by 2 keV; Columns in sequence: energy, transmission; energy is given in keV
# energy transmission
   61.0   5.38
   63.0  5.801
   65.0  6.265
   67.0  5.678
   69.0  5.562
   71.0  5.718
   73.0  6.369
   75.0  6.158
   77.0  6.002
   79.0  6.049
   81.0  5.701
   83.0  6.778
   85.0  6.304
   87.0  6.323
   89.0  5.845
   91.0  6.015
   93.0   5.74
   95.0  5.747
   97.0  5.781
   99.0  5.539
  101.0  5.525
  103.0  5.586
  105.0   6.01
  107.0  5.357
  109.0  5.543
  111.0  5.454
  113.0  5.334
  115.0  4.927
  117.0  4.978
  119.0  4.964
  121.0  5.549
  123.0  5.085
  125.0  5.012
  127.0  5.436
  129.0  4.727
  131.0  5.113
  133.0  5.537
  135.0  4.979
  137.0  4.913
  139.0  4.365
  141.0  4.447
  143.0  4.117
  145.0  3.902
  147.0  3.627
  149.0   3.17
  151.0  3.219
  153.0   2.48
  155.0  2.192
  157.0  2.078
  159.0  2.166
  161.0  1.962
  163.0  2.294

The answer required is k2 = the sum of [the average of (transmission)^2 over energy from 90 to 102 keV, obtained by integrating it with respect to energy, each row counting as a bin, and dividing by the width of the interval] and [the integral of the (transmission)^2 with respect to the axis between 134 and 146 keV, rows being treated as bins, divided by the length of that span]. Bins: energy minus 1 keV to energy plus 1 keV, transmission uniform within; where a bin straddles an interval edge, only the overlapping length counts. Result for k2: 53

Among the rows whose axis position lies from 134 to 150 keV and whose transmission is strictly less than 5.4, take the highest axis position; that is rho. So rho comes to 149.0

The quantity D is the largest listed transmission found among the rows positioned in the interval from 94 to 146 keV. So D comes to 6.01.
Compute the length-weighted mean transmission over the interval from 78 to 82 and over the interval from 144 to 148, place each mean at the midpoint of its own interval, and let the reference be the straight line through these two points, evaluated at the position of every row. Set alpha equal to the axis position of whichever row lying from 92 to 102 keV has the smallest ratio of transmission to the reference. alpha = 93.0 keV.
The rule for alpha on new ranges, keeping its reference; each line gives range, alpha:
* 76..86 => 81.0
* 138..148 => 147.0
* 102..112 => 107.0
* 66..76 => 69.0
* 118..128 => 119.0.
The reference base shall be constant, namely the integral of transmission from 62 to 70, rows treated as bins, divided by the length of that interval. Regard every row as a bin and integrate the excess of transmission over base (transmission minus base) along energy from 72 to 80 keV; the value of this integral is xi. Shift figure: 3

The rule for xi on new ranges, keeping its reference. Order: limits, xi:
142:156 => -36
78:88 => 4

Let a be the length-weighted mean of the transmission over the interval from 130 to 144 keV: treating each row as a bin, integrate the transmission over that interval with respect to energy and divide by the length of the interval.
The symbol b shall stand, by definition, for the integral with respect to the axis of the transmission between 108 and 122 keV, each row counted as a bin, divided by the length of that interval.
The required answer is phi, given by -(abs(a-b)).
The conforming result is -0.5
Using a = 4.8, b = 5.25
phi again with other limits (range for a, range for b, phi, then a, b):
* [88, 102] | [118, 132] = -0.6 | 5.7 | 5.13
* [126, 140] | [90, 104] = -0.7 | 5.0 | 5.70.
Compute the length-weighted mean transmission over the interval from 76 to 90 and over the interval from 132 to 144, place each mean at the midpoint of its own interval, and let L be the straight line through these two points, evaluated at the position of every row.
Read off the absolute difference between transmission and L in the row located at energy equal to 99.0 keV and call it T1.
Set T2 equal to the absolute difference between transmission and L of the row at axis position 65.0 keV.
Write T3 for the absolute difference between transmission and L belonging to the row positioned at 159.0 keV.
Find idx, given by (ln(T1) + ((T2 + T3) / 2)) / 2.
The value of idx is -0.2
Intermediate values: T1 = 0.19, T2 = 0.3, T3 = 2.0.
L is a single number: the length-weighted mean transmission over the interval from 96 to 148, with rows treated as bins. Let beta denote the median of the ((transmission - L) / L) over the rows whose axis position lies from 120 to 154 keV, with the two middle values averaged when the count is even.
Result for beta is -0.07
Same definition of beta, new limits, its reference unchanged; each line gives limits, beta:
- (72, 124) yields 0.13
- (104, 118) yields 0.06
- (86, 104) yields 0.13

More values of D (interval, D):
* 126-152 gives 5.537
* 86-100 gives 6.323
